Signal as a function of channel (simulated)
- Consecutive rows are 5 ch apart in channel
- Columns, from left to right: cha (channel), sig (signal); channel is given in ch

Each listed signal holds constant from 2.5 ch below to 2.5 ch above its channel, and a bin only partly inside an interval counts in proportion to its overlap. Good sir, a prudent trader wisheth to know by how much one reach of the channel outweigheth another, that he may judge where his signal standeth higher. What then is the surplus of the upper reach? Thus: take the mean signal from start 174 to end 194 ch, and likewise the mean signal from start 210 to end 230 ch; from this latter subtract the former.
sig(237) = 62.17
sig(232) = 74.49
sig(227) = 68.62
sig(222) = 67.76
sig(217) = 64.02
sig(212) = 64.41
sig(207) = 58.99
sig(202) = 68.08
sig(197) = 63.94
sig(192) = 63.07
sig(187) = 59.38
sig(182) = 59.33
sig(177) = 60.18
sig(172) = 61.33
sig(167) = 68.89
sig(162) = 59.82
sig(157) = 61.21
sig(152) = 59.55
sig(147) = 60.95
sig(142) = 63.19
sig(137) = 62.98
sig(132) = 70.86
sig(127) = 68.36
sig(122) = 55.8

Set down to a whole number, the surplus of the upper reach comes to 6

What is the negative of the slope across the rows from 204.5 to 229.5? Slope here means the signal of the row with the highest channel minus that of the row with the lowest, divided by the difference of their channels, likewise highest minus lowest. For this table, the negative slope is -0.48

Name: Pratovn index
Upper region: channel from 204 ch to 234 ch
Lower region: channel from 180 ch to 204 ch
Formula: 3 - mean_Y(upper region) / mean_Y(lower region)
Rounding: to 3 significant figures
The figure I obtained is 1.94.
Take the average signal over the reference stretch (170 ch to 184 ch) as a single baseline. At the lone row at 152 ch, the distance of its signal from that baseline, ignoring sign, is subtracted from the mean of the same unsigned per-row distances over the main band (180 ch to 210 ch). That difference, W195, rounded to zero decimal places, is 2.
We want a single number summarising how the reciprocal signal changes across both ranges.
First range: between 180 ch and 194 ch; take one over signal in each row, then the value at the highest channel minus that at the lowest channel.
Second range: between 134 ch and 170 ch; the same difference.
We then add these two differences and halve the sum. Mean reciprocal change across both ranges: -0.0012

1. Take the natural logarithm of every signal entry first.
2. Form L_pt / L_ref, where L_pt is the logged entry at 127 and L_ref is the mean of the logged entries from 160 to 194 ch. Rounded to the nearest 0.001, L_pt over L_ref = 1.025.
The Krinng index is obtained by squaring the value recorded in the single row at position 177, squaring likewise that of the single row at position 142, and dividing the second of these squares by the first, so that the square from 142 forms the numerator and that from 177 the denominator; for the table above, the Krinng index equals 1.10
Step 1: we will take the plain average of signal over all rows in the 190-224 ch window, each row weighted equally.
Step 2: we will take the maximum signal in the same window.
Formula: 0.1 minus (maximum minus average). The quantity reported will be -4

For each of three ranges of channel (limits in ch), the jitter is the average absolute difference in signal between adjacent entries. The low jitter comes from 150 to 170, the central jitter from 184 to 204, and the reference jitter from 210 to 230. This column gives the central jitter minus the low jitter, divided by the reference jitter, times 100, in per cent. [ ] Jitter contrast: -69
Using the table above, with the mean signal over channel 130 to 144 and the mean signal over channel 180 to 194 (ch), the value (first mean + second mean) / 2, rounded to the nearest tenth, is 63.1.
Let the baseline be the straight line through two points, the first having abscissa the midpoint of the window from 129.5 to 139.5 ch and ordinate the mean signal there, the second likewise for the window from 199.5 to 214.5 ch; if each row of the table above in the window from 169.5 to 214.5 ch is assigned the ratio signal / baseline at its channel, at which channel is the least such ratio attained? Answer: 182 ch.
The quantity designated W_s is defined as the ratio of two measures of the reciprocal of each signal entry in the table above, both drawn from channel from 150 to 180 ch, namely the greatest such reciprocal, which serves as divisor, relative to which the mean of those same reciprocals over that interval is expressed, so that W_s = 0.966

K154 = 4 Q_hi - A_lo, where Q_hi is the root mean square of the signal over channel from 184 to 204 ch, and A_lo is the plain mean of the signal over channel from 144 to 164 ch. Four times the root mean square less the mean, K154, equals 194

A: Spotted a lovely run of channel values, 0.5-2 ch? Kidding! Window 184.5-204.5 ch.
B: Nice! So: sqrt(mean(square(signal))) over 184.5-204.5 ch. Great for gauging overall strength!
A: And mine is 64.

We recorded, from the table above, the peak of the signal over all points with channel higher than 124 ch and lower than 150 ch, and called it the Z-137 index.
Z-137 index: 70.86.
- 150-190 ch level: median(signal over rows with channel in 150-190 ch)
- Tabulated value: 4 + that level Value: 64.0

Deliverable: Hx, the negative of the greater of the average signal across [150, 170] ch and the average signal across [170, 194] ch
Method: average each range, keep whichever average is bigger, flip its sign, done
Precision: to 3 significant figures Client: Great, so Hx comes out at -62.4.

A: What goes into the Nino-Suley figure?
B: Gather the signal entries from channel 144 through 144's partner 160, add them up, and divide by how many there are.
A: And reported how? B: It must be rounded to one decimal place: 60.6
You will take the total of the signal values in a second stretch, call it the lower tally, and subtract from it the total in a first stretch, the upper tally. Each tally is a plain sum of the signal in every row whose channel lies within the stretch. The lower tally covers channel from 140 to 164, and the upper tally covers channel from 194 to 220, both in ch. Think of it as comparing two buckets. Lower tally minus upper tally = -15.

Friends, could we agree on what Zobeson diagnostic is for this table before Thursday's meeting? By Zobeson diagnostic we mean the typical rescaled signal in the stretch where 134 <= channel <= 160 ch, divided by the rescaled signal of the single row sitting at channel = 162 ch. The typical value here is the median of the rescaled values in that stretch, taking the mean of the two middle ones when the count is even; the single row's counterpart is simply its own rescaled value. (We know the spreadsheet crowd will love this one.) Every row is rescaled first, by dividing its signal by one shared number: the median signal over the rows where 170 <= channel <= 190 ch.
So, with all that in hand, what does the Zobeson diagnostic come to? 1.02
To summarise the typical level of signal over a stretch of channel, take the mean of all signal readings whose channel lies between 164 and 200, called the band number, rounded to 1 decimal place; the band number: 62.3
